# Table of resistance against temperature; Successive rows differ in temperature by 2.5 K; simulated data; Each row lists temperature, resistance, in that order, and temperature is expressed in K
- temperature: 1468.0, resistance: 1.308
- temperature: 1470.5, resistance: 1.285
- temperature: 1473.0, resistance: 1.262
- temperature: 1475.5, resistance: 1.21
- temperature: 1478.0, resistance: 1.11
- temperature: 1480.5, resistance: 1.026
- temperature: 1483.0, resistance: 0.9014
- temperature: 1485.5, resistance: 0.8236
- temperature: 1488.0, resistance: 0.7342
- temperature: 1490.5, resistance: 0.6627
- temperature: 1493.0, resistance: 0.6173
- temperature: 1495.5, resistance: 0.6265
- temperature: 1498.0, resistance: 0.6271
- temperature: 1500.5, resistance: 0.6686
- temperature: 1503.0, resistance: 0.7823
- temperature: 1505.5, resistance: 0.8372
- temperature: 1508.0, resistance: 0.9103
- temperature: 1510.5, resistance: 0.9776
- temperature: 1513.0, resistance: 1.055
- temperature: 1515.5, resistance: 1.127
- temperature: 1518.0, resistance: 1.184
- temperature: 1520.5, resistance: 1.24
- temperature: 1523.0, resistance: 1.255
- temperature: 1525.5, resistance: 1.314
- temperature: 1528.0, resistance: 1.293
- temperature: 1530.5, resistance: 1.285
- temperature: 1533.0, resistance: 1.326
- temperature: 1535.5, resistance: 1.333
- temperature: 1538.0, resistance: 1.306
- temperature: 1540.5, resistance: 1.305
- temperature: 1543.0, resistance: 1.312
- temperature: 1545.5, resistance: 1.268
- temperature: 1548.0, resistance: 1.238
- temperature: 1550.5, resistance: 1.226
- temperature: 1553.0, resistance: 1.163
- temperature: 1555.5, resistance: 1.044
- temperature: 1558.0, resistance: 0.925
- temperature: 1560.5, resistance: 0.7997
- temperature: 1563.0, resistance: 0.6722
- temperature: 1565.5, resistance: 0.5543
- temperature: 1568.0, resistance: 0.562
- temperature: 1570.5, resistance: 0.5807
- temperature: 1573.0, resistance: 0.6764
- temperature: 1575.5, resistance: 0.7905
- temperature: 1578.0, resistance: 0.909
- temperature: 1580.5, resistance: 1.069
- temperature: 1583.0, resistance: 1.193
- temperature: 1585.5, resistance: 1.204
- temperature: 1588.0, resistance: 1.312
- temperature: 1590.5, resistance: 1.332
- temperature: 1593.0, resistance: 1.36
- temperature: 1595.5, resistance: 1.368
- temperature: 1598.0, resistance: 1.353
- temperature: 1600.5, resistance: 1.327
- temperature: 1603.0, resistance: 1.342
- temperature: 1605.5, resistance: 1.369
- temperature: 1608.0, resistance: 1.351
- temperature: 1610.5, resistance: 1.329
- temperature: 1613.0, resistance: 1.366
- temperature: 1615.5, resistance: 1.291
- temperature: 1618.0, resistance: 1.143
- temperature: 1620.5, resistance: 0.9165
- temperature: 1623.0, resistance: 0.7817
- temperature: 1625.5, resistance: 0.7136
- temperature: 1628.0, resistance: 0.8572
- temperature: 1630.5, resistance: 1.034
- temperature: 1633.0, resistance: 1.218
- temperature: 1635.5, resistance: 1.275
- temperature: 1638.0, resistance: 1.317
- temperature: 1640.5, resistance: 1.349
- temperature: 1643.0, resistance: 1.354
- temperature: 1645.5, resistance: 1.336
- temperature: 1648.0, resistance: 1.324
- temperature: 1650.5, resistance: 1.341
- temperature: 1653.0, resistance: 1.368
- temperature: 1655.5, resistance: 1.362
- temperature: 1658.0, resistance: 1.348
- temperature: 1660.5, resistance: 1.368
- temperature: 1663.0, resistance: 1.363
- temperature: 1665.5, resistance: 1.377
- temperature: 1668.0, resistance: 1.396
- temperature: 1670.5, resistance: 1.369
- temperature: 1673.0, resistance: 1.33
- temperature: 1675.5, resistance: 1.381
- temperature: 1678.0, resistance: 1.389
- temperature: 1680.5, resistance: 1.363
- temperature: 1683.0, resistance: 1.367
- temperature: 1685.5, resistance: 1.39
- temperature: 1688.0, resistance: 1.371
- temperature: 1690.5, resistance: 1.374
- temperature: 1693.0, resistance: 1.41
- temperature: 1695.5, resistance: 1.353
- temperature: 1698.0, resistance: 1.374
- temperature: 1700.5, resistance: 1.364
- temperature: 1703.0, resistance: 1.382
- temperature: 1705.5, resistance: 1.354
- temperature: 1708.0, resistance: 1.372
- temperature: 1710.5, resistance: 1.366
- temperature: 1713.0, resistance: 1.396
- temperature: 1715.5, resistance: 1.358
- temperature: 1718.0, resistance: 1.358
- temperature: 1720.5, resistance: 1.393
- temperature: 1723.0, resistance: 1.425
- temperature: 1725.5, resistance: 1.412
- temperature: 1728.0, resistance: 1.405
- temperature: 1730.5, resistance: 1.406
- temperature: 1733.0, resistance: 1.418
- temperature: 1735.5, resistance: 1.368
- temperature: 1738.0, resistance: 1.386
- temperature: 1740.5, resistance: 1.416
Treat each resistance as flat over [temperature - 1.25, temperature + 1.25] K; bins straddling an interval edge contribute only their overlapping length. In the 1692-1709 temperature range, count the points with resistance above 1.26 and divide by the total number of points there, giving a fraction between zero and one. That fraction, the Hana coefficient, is 1.0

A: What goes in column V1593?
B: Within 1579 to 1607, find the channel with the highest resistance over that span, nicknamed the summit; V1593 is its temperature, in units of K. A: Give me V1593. 1605.5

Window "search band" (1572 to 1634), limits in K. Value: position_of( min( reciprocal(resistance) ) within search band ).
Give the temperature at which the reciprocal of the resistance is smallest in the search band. 1605.5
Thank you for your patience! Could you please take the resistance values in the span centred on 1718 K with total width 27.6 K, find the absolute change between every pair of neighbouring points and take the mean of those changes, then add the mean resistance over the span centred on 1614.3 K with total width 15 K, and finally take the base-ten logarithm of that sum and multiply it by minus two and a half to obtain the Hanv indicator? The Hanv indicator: -0.24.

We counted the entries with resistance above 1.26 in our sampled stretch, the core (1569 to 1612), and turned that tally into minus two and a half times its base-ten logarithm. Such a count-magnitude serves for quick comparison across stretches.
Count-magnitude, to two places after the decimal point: -2.50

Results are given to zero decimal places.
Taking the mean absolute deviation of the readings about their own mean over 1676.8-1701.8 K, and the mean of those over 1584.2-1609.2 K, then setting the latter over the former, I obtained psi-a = 107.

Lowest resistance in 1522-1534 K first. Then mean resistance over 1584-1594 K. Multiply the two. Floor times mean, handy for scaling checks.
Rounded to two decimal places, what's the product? 1.63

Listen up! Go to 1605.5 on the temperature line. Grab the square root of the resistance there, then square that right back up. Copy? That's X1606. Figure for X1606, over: 1.37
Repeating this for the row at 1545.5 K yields 1.27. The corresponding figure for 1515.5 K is 1.13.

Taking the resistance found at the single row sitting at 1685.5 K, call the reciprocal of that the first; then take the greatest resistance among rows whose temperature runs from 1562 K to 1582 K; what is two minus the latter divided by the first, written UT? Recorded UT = 0.51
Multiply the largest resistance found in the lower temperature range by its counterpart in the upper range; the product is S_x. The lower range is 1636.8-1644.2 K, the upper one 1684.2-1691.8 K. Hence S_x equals 1.88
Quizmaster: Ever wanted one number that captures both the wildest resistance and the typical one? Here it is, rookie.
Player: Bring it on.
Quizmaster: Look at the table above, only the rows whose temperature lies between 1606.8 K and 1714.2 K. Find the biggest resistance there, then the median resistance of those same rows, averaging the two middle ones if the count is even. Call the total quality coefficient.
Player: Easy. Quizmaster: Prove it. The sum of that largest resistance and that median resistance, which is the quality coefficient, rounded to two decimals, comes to 2.77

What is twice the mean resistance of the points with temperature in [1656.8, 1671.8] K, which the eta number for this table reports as 2.740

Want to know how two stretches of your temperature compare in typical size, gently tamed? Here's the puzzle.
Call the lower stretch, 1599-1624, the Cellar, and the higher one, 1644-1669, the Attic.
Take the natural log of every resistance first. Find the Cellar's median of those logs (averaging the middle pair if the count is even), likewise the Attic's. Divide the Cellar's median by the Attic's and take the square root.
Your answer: 0.958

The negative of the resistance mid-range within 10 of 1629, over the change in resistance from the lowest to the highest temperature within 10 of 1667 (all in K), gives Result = -31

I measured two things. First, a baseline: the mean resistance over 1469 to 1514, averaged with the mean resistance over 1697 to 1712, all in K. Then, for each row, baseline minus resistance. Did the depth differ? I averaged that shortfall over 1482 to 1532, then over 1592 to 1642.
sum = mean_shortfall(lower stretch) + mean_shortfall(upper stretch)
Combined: 0.11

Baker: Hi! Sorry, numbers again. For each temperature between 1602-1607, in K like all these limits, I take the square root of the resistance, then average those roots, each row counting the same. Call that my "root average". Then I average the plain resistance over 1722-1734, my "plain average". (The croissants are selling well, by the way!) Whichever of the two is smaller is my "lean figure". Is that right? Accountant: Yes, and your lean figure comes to 1.16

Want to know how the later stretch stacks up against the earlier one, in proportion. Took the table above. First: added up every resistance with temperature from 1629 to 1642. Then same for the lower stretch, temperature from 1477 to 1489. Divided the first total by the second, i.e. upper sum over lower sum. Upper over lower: 1.35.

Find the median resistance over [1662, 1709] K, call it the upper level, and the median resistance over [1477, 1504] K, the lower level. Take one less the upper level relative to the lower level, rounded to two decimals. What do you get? -0.87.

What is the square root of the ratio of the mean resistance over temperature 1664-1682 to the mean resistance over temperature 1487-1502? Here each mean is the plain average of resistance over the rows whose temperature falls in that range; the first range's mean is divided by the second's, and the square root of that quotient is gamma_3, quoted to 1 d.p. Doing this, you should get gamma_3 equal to 1.4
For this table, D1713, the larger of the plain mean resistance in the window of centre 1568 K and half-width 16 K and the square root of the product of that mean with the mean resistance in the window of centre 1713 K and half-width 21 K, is 1.08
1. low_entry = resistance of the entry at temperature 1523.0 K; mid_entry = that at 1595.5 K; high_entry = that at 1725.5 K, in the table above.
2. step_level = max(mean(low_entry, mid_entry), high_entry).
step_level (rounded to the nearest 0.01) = 1.41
